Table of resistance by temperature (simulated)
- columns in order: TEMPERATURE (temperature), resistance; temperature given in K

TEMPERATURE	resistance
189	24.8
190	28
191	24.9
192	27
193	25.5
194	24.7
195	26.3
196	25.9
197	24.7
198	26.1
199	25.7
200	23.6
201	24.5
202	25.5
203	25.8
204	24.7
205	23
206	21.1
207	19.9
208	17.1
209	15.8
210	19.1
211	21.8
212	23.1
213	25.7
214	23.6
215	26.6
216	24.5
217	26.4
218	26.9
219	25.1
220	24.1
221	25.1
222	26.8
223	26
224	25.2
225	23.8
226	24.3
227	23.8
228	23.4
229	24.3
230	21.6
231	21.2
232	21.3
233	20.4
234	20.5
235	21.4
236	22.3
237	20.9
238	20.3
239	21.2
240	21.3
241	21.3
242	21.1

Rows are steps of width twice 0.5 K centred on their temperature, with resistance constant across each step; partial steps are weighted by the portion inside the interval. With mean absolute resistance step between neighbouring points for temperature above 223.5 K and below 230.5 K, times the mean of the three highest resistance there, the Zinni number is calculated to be 26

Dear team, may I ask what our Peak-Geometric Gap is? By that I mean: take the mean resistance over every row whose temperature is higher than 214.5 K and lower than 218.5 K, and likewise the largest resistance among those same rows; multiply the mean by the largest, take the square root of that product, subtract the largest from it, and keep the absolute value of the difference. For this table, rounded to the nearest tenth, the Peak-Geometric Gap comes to 0.4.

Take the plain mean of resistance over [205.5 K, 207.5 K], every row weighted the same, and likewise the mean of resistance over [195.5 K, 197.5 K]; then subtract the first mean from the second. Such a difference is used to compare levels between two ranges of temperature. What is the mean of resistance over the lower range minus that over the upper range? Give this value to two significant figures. 4.8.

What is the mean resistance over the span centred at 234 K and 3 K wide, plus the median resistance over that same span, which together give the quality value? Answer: 41.3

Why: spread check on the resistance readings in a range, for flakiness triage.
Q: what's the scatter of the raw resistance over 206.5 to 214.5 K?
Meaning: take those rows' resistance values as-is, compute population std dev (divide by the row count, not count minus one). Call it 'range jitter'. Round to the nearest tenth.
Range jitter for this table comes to 3.2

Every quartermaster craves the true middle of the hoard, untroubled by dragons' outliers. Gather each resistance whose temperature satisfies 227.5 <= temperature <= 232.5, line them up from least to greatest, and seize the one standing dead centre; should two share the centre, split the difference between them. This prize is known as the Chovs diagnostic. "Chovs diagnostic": 21.6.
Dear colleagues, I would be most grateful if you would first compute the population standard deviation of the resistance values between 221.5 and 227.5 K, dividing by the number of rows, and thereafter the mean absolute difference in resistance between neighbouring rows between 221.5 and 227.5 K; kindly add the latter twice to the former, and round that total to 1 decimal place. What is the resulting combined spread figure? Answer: 2.7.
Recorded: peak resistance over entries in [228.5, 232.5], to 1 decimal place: 24.3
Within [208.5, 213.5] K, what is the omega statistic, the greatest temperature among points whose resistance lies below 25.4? 212 K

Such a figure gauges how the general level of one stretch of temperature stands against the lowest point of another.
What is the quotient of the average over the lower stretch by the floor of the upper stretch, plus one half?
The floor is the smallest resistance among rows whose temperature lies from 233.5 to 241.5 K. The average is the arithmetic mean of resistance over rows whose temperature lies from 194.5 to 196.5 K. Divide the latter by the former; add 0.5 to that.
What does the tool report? 1.8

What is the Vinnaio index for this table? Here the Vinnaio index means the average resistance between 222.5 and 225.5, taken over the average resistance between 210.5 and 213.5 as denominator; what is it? 1.06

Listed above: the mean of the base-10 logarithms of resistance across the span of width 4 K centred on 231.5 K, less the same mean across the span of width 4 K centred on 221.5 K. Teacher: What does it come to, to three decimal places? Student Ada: -0.081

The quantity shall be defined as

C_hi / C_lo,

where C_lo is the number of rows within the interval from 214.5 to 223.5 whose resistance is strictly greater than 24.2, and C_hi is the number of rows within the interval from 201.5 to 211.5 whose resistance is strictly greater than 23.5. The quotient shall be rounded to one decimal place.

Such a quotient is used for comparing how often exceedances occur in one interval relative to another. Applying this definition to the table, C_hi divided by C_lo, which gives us 0.4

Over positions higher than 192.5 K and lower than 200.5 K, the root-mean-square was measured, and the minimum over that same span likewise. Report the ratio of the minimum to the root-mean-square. 0.932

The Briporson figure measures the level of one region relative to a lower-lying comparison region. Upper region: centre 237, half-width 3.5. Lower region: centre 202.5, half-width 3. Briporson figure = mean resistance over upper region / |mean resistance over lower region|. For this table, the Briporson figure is 0.86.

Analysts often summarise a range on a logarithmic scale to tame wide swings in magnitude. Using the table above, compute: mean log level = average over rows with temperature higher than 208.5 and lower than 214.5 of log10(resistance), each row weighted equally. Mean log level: 1.33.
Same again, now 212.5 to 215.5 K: 1.40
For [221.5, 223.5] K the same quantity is 1.42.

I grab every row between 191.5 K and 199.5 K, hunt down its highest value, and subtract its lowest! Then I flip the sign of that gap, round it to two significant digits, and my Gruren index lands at -2.3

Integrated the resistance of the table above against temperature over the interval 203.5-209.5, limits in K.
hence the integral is 122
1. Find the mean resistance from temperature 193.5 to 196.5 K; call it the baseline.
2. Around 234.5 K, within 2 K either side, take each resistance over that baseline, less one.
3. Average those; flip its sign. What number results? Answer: 0.17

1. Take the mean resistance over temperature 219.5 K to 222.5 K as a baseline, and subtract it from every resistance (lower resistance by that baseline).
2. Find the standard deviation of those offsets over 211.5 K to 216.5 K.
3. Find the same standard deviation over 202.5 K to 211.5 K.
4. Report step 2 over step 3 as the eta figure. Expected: 0.4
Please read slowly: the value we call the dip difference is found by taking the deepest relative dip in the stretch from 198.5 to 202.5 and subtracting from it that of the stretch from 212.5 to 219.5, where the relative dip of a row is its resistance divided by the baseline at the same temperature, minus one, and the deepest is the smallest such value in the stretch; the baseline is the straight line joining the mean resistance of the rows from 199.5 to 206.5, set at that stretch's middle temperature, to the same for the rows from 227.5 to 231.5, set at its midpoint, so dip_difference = -0.03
